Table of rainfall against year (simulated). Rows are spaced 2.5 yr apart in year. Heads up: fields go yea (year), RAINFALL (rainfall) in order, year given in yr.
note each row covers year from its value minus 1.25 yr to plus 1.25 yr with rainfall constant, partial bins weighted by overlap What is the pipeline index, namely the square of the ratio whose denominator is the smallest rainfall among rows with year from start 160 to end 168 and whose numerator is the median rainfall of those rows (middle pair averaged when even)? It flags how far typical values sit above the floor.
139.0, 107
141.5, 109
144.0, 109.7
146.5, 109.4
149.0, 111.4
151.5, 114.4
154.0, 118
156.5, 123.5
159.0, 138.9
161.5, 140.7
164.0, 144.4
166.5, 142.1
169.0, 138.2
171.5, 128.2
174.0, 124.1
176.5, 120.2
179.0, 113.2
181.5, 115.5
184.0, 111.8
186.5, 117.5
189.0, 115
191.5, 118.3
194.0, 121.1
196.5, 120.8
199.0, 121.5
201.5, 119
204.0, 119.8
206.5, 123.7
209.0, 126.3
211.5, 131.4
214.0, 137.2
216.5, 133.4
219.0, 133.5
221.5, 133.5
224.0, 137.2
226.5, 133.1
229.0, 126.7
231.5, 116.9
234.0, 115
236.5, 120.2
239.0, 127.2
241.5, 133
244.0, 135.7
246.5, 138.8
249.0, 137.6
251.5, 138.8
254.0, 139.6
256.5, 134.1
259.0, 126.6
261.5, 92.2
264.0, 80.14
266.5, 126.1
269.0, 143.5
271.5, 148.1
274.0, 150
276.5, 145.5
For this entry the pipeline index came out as 1.02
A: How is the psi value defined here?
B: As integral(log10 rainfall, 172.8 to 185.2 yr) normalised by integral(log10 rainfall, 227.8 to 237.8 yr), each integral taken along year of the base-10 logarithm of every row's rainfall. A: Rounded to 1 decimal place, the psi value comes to 1.2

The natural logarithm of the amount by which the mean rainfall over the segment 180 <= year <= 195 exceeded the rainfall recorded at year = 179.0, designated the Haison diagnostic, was 1.2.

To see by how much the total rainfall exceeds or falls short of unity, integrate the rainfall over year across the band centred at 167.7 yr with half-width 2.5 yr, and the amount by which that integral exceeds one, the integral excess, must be 700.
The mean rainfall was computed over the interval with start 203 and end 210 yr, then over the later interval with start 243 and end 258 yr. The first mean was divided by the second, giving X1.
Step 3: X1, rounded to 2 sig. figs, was 0.90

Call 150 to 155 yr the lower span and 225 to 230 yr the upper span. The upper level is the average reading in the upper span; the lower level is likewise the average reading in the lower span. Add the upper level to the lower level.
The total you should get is 246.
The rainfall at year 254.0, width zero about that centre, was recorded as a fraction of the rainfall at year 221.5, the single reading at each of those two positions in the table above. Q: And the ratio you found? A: 1.05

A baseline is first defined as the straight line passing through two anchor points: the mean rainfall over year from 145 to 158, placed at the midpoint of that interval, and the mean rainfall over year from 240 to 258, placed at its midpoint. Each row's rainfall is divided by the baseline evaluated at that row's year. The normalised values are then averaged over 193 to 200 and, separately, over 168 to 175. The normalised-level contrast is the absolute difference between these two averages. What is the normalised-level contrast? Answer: 0.12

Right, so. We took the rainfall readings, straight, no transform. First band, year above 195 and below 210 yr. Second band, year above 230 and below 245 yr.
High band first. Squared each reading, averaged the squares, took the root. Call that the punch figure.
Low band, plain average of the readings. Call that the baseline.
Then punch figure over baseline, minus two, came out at -0.97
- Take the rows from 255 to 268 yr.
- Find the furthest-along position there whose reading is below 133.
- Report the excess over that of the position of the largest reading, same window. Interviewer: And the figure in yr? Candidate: -10.0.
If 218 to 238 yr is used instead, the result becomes -12.5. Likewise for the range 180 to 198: -2.5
